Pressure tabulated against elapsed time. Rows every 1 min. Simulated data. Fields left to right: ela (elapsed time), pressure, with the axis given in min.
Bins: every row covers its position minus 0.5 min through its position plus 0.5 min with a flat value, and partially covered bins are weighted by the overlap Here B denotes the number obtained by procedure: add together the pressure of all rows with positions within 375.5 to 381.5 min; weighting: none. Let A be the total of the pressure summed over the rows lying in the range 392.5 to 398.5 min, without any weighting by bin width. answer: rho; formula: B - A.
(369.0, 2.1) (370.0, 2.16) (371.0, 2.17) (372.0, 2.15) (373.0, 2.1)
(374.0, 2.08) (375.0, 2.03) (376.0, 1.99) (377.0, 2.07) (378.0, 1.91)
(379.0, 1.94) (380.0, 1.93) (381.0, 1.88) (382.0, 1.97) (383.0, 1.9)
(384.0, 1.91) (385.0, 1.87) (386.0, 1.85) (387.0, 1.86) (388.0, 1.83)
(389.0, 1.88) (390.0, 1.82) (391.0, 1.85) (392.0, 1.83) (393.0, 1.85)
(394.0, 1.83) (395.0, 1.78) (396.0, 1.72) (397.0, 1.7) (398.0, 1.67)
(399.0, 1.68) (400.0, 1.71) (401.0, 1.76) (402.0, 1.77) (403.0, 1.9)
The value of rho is 1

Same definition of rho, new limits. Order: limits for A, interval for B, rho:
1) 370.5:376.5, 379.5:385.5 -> -1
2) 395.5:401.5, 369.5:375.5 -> 2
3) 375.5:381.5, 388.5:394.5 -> -1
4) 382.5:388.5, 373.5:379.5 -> 1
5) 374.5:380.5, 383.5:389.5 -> -1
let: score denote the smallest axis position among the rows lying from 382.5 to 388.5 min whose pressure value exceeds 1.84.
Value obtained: 383.0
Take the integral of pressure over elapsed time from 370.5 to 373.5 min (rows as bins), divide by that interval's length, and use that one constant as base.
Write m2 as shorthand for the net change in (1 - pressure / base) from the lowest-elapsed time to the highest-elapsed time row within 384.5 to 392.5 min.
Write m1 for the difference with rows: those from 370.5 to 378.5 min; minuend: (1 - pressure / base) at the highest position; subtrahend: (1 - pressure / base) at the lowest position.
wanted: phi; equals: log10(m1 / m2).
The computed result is 0.8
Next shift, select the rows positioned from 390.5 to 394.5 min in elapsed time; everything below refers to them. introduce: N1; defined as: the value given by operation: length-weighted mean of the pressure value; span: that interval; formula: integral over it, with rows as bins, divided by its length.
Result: 1.84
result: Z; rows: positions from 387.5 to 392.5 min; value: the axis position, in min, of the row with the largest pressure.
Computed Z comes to 389.0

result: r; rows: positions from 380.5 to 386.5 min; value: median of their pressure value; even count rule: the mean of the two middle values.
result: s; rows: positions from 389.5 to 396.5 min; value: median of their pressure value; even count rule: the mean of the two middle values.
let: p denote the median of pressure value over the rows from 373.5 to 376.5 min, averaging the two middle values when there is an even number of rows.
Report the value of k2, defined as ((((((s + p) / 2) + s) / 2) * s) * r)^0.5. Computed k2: 2.55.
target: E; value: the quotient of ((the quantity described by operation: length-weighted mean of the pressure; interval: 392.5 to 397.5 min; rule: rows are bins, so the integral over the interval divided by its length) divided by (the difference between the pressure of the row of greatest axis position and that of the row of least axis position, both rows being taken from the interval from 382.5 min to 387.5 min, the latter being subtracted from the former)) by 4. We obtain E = -11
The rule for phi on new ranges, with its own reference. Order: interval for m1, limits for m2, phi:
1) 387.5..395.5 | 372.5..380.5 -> -0.5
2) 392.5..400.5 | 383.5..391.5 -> 0.4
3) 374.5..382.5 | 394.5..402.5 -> 0.8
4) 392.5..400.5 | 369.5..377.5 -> 0.2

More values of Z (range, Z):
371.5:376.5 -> 372.0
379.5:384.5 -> 382.0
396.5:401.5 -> 401.0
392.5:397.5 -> 393.0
